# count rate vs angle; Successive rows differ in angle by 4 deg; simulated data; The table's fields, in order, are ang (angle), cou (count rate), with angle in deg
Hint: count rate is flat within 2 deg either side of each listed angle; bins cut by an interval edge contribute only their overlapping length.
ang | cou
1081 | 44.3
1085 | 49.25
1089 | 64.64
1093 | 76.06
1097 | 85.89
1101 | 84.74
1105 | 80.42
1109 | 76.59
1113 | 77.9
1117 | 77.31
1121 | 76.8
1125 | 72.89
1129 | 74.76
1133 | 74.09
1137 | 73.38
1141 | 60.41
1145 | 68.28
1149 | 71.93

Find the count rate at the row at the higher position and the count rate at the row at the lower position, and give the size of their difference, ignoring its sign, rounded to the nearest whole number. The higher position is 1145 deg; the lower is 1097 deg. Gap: 18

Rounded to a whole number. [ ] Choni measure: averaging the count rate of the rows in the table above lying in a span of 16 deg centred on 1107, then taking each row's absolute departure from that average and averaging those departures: 3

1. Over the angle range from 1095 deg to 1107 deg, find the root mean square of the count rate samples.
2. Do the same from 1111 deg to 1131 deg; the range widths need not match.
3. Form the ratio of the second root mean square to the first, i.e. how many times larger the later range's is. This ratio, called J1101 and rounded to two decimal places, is 0.91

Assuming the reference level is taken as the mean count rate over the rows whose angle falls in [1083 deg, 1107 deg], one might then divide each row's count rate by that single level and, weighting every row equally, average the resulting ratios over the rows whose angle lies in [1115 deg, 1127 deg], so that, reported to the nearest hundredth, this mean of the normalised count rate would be 1.03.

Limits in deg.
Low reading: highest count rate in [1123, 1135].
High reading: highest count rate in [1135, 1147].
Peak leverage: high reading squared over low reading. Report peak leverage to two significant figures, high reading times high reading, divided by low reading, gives 72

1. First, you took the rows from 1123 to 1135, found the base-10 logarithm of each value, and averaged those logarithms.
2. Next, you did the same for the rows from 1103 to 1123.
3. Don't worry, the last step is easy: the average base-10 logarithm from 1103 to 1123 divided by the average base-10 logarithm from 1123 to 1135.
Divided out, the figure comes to 1.01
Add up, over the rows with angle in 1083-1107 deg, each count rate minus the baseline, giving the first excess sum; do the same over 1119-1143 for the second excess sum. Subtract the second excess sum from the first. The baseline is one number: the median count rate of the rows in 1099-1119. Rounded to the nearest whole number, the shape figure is 9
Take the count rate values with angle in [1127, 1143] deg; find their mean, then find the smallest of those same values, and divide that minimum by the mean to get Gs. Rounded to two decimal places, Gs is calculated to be 0.85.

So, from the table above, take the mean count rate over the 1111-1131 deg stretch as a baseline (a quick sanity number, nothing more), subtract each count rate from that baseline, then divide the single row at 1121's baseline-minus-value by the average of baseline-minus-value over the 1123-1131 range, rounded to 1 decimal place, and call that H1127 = -0.4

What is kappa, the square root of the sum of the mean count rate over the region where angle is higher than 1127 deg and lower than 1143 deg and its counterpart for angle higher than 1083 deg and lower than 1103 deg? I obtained 11.95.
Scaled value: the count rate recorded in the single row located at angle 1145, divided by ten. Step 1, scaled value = 6.8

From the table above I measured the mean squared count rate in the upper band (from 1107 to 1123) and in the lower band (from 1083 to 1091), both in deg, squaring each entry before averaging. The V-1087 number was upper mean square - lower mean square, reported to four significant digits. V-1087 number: 2650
